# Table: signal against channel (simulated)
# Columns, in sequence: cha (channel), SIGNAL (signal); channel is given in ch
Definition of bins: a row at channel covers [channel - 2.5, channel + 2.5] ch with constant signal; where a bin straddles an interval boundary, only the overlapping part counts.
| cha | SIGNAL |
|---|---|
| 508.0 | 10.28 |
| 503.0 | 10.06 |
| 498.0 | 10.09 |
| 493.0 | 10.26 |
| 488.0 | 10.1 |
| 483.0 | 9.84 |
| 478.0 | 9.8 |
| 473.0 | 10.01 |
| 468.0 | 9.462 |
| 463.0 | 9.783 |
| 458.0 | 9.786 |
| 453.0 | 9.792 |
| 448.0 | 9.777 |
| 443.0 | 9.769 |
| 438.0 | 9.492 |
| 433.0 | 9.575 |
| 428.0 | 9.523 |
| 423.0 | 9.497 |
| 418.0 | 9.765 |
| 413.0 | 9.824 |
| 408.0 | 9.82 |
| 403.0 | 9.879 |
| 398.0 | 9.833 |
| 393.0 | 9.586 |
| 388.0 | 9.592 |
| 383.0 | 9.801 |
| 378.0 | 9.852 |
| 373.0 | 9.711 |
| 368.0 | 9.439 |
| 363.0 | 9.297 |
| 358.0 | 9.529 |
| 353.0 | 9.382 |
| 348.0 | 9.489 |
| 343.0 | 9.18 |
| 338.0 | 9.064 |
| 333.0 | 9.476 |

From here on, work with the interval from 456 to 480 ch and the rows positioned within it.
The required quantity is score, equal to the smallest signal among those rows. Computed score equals 9.462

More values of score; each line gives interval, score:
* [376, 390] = 9.592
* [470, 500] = 9.8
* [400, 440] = 9.492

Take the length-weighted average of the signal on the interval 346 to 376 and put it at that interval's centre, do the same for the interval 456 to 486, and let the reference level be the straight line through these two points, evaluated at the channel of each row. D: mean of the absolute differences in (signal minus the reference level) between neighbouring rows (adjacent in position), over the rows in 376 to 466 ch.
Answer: 0.09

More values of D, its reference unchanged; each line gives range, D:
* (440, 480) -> 0.16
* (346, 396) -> 0.15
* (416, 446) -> 0.14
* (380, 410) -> 0.12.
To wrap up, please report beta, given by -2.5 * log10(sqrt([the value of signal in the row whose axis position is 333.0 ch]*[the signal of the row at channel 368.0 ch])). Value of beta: -2.44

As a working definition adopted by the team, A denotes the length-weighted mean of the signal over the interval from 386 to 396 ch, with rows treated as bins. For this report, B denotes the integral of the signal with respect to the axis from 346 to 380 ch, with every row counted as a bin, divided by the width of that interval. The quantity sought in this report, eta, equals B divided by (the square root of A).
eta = 3.07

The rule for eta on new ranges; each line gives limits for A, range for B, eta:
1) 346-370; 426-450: 3.14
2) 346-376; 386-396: 3.12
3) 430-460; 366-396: 3.11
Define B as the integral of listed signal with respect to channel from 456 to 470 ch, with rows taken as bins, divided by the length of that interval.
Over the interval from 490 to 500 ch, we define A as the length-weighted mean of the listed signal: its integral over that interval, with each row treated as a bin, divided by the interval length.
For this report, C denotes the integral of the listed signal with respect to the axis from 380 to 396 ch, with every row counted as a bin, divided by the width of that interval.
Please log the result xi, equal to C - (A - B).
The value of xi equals 9.2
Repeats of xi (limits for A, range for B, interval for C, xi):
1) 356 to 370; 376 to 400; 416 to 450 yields 9.9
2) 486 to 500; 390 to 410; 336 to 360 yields 9.0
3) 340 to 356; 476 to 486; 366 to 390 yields 10.2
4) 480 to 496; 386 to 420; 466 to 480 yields 9.5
